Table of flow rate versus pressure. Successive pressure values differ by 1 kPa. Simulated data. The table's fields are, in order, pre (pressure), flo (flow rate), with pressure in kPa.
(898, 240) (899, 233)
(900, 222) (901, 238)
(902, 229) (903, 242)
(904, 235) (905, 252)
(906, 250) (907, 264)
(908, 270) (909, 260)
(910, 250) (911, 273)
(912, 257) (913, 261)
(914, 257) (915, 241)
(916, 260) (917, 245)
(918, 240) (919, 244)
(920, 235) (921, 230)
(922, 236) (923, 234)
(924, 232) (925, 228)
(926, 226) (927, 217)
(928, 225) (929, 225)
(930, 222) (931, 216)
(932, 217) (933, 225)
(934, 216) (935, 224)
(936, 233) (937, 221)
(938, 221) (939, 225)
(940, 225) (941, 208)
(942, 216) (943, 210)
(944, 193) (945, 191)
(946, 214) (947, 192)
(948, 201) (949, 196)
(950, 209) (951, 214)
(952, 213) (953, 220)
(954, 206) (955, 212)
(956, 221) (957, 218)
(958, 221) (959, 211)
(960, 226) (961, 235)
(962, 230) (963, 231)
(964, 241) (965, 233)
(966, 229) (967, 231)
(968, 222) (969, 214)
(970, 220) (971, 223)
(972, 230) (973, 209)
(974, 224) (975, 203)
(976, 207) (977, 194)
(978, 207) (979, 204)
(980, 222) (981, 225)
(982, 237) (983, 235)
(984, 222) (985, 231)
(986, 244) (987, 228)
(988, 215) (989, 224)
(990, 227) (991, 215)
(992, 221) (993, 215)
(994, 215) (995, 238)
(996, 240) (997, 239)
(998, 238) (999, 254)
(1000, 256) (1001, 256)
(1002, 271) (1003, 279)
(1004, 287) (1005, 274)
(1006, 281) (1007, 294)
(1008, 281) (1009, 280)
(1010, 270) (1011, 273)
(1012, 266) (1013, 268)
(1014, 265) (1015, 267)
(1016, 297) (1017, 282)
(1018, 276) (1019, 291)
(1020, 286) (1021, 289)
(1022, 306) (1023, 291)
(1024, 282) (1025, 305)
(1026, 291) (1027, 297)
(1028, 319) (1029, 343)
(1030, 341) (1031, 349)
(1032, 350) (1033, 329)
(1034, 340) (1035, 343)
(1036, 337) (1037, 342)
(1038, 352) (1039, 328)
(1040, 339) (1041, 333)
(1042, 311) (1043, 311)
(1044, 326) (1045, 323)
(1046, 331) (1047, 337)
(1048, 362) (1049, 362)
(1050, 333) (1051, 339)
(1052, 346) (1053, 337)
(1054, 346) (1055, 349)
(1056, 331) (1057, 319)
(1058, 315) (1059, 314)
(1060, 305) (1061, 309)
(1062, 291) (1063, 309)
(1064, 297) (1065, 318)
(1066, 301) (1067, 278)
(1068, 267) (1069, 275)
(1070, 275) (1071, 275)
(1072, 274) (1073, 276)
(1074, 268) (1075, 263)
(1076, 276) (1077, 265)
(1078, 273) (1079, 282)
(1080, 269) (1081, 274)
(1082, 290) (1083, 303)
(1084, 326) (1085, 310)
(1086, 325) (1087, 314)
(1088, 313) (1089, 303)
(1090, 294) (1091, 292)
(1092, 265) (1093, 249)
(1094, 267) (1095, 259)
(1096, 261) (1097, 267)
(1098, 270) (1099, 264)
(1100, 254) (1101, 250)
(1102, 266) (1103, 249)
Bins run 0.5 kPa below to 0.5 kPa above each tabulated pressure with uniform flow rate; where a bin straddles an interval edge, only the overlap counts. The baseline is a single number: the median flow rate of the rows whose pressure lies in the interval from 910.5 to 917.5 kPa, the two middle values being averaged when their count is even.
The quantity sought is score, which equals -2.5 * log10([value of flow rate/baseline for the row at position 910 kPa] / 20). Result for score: 3.28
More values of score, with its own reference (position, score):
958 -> 3.42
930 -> 3.41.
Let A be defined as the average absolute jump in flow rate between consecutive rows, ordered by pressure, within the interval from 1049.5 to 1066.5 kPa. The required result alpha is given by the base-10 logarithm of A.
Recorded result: 1.02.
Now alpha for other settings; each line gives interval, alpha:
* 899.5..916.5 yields 1.07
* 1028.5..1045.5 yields 0.97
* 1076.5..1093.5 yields 1.08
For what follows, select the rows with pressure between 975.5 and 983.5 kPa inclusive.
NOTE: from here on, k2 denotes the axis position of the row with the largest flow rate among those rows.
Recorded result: 982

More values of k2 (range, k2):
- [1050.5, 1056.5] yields 1055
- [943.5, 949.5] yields 946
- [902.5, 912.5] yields 911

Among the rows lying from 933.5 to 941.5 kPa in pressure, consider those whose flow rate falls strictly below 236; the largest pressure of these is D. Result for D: 941 kPa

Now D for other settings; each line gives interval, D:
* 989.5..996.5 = 994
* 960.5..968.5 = 968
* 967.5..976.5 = 976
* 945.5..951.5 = 951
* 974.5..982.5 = 981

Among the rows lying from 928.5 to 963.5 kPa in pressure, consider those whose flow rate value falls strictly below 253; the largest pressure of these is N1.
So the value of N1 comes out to 963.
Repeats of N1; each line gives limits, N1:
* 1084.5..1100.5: 1093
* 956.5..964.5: 964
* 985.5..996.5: 996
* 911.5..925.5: 925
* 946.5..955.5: 955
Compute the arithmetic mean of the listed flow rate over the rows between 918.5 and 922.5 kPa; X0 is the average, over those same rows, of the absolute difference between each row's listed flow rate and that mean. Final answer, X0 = 4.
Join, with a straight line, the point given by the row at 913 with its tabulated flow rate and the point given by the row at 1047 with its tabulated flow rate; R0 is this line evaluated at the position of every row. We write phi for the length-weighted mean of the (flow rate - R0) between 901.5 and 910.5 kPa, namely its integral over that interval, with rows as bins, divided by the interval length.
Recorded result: -7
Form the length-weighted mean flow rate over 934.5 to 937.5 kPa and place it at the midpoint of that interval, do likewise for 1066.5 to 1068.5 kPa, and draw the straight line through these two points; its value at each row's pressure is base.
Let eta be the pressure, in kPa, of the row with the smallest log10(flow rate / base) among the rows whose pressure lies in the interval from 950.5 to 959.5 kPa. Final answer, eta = 954 kPa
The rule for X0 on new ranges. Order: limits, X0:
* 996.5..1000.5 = 8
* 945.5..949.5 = 7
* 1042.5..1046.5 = 6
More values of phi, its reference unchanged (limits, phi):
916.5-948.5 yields -51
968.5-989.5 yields -79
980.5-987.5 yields -70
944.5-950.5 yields -80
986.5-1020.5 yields -54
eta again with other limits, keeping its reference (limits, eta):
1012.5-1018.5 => 1014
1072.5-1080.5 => 1075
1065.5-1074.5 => 1074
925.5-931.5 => 931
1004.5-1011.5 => 1010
